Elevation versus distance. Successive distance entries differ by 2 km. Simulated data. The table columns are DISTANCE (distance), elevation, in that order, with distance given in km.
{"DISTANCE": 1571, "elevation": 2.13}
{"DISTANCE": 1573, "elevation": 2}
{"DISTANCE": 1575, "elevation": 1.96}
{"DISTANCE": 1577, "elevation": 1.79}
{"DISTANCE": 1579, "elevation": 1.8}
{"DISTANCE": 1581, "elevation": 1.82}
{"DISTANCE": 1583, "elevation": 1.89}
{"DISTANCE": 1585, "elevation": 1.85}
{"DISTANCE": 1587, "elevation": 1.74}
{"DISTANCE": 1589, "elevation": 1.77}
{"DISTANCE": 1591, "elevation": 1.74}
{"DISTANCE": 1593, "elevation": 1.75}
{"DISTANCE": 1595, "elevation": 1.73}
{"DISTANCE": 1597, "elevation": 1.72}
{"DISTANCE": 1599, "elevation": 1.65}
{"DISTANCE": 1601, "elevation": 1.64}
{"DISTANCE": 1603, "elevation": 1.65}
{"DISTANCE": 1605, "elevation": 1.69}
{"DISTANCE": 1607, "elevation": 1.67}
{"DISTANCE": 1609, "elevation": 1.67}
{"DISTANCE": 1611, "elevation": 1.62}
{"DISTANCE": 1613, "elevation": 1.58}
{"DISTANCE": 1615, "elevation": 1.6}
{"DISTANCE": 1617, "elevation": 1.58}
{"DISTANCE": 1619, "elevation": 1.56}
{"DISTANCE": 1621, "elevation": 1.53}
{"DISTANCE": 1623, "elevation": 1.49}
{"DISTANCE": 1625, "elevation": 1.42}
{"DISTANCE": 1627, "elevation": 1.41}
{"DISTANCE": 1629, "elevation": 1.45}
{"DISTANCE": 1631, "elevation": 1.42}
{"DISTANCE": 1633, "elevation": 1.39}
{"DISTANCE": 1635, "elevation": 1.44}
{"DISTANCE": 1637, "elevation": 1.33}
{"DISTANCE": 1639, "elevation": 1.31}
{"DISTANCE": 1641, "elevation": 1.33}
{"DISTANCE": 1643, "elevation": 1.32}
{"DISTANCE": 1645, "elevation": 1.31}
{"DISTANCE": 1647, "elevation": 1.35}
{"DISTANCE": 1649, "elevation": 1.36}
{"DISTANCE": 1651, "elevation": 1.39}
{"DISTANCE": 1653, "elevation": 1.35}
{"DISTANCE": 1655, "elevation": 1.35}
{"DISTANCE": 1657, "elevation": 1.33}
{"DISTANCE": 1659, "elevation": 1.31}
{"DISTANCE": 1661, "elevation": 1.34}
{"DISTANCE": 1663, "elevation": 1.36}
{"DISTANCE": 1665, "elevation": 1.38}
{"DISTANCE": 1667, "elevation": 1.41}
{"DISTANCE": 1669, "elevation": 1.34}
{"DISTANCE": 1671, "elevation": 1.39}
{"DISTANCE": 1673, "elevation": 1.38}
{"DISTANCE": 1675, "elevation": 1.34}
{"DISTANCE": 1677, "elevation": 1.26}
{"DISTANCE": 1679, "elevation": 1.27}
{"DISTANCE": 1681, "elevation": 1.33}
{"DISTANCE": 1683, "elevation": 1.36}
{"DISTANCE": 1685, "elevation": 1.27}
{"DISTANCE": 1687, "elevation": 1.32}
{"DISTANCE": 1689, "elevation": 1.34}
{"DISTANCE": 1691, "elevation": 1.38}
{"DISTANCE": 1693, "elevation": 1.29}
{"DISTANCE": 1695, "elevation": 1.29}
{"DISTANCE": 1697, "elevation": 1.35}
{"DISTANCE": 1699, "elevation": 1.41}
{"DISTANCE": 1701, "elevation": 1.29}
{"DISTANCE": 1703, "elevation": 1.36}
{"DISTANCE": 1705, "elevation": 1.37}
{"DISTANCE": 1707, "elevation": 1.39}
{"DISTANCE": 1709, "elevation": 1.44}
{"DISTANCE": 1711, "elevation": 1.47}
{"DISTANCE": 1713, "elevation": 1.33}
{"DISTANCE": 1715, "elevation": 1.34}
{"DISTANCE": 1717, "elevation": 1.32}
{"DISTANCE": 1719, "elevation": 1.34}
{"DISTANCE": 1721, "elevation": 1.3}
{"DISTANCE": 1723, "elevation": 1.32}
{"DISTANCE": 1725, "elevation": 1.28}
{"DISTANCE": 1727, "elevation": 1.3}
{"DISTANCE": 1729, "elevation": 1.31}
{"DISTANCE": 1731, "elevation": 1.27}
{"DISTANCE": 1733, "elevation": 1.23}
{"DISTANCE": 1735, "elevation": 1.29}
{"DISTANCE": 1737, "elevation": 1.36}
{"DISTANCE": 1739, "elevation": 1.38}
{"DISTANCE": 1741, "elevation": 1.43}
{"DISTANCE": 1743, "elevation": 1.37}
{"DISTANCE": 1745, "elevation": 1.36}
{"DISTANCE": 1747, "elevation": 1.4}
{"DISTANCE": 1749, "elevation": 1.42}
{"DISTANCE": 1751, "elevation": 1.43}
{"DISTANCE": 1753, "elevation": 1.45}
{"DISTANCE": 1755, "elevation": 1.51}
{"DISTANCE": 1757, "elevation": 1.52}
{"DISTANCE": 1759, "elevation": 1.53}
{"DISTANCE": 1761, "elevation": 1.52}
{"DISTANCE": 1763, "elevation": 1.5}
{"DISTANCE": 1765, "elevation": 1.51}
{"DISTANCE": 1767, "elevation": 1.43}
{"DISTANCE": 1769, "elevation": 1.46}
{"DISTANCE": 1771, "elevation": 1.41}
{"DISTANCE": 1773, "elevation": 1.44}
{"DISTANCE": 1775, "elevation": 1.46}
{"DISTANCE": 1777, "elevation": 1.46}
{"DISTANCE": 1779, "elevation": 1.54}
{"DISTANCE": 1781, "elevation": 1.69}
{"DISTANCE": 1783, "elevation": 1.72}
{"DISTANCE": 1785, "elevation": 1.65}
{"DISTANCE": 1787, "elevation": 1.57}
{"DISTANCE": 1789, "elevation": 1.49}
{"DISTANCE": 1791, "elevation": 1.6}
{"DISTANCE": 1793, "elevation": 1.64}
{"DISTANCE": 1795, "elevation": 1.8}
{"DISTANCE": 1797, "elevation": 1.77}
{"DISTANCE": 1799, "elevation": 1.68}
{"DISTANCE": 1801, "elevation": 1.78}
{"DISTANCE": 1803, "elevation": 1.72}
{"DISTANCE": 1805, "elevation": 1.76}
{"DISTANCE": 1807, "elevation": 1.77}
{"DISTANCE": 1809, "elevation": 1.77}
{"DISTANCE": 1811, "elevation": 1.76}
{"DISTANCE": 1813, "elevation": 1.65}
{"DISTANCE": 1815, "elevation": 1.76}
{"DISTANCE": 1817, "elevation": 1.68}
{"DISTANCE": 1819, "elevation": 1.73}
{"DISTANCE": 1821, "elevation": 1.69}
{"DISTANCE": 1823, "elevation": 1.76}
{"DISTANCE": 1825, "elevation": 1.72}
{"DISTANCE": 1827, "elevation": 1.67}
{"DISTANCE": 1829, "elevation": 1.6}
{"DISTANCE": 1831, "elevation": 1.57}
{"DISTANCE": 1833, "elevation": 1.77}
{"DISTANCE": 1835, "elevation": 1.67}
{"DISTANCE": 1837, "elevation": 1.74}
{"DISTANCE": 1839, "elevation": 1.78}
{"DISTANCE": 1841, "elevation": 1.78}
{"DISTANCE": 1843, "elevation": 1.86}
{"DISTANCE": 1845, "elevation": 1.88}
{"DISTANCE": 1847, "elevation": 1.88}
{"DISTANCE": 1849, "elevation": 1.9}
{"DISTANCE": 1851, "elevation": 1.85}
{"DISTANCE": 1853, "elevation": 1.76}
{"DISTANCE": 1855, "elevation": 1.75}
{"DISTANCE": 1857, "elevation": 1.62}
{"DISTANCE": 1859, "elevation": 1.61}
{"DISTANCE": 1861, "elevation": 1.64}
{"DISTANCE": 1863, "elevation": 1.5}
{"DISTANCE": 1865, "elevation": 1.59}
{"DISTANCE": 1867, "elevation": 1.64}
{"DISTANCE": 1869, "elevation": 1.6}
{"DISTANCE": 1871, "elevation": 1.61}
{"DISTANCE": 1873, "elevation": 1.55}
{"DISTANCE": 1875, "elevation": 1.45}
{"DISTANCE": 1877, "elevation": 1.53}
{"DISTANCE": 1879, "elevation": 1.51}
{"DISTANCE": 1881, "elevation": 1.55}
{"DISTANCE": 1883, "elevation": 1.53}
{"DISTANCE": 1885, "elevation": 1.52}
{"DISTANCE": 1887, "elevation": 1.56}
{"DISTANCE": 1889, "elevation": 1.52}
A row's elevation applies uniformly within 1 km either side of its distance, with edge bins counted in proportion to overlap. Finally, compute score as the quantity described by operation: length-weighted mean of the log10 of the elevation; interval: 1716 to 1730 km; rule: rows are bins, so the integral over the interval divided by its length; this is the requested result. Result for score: 0.12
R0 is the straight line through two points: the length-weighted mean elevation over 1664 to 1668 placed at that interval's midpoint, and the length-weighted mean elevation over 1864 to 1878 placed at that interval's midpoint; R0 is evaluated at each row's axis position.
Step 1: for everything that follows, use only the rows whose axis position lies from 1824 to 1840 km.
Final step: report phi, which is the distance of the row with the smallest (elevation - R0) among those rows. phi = 1831 km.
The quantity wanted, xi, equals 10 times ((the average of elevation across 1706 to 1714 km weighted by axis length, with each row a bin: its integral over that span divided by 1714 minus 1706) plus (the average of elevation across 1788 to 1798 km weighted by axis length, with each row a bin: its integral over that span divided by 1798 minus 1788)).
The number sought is 31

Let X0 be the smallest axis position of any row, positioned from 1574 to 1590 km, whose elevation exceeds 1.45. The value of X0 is 1575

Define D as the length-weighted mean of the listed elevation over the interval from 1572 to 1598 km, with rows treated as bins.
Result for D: 1.81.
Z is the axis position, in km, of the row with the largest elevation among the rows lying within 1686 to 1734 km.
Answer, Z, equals 1711 km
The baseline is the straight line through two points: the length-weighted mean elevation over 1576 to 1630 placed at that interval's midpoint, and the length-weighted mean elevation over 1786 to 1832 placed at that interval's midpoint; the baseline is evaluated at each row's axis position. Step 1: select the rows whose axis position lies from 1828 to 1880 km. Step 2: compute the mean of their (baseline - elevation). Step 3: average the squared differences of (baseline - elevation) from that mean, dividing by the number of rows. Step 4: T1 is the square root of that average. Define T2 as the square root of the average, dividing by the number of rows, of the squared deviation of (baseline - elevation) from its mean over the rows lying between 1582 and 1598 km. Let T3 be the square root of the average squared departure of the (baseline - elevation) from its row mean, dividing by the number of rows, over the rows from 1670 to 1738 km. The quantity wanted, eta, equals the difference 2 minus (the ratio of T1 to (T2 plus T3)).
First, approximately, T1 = 0.13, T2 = 0.059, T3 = 0.053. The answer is 0.83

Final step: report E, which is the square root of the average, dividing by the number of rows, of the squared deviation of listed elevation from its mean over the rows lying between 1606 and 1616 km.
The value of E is 0.04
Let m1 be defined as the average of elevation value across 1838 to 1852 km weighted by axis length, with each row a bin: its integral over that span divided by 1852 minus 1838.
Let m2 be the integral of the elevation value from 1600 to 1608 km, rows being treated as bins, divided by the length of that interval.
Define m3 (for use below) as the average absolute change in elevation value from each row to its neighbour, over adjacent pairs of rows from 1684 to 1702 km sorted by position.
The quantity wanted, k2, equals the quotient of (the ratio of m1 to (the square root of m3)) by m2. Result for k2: 4.7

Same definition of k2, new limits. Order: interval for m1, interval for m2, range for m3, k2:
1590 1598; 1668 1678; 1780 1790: 5.1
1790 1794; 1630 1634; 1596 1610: 7.3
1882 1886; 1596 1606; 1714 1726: 5.5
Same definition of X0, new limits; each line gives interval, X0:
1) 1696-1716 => 1711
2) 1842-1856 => 1843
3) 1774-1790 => 1775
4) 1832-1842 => 1833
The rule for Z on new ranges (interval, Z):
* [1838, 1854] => 1849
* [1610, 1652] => 1611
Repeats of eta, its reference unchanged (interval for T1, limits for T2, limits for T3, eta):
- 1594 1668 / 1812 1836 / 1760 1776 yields 0.57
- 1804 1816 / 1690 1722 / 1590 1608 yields 1.54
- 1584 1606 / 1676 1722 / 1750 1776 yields 1.35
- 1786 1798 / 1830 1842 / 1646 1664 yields 0.88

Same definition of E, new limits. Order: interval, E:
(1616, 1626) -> 0.06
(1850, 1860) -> 0.09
